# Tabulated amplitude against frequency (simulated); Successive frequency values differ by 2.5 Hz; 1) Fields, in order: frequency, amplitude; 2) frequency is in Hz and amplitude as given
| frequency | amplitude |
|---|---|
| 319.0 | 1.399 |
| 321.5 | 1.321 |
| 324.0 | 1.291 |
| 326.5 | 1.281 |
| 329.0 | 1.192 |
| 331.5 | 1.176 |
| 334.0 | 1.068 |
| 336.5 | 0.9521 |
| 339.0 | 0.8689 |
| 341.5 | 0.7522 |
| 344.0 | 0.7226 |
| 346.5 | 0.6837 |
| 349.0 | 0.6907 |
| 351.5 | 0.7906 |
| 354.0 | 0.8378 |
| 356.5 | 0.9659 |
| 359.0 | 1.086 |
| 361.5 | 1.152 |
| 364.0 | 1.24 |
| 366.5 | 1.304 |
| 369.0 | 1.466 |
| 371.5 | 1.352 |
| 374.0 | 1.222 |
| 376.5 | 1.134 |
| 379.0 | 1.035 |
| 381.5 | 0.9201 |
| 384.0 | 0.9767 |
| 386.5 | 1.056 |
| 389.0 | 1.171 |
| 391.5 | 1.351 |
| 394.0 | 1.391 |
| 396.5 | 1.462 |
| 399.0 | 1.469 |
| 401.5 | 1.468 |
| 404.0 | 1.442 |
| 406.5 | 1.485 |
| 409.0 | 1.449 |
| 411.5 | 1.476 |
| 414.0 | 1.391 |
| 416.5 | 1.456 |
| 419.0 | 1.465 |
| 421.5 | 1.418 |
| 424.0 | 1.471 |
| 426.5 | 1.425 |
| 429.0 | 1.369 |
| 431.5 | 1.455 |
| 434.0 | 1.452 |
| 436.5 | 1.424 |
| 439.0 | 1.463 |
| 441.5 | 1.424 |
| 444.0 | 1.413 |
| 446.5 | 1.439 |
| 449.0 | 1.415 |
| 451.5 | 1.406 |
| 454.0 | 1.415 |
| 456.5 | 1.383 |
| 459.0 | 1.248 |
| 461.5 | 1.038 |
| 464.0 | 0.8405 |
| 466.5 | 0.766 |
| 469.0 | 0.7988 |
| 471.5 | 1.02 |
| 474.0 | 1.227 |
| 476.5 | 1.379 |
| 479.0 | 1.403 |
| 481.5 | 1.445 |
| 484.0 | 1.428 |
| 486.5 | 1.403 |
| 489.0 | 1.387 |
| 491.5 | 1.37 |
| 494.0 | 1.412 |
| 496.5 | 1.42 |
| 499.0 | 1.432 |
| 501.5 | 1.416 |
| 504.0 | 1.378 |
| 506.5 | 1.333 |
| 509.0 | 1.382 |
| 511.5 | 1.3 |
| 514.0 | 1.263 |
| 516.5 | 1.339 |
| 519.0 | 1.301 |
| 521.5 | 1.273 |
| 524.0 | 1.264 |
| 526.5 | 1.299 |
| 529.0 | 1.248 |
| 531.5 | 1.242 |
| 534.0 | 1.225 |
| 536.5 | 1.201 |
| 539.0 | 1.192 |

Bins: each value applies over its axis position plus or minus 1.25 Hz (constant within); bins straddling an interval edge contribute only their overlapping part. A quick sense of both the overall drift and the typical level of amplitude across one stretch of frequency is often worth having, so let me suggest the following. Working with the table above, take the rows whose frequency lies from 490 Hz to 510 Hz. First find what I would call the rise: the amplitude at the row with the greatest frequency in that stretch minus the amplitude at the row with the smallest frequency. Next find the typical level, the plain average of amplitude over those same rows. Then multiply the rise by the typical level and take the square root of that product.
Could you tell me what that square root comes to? 0.13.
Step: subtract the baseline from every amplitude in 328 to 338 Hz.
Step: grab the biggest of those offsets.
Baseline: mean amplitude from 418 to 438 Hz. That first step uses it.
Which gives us -0.243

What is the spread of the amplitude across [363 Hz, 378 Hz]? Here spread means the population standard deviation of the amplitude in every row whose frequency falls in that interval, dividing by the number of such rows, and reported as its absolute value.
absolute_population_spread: 0.11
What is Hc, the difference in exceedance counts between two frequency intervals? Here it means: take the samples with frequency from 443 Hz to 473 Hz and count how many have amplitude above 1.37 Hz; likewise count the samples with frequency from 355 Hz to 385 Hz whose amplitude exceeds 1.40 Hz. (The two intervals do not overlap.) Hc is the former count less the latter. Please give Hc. 5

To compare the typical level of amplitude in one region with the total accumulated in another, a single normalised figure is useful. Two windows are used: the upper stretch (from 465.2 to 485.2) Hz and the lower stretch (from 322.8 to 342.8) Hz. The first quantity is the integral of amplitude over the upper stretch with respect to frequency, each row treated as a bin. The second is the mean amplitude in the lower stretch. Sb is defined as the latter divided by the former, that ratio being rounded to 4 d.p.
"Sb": 0.0453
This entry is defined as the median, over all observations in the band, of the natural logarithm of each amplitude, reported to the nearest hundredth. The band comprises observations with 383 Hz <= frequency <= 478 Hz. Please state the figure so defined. 0.35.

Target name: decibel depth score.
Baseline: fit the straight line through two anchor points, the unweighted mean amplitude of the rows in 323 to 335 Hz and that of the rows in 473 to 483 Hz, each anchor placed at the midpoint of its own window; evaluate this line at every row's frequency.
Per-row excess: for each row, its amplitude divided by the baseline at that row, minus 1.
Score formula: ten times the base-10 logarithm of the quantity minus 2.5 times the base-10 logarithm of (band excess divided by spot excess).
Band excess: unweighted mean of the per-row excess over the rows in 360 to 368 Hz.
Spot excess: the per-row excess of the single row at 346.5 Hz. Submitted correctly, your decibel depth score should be 7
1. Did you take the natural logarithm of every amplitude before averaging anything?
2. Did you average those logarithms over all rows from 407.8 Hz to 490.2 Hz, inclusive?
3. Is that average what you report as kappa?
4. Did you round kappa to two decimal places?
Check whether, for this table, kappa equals 0.27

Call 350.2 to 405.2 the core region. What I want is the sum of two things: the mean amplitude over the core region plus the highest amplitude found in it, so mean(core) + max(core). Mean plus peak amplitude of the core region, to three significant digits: 2.66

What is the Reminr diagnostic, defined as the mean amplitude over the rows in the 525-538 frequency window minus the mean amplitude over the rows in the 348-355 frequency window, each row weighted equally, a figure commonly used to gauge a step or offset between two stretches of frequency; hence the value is 0.5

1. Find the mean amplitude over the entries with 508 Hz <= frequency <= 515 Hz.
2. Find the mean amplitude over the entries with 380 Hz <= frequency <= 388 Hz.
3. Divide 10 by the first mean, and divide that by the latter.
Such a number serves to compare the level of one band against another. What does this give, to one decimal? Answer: 7.7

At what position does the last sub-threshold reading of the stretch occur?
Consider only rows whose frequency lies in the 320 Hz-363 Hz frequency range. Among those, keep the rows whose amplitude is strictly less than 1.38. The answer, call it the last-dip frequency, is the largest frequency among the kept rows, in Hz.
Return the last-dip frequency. 361.5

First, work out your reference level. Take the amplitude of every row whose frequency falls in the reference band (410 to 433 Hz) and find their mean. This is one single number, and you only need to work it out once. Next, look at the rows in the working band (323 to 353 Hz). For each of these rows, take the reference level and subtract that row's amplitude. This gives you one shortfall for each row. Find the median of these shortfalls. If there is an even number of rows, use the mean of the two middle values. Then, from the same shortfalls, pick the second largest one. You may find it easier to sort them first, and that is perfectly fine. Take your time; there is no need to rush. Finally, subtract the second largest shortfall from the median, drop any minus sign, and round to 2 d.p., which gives 0.22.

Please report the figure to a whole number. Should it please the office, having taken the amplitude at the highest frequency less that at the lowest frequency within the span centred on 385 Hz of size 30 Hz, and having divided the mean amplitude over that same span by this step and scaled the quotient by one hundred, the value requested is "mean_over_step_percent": 1036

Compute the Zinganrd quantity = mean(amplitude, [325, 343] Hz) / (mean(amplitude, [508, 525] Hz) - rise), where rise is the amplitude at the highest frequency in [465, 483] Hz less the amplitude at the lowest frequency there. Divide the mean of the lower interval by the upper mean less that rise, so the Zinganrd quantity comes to 1.7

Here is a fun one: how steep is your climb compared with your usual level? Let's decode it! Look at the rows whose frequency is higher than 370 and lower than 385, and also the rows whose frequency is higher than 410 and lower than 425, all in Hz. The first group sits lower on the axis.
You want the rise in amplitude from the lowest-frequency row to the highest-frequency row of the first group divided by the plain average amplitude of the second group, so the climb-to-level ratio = -0.26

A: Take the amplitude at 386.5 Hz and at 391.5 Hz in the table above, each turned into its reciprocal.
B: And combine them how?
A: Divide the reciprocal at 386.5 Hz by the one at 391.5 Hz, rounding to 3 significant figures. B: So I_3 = 1.28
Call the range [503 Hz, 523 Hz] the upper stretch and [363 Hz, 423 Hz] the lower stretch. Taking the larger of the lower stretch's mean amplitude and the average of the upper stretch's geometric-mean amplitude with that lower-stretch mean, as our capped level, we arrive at 1.32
